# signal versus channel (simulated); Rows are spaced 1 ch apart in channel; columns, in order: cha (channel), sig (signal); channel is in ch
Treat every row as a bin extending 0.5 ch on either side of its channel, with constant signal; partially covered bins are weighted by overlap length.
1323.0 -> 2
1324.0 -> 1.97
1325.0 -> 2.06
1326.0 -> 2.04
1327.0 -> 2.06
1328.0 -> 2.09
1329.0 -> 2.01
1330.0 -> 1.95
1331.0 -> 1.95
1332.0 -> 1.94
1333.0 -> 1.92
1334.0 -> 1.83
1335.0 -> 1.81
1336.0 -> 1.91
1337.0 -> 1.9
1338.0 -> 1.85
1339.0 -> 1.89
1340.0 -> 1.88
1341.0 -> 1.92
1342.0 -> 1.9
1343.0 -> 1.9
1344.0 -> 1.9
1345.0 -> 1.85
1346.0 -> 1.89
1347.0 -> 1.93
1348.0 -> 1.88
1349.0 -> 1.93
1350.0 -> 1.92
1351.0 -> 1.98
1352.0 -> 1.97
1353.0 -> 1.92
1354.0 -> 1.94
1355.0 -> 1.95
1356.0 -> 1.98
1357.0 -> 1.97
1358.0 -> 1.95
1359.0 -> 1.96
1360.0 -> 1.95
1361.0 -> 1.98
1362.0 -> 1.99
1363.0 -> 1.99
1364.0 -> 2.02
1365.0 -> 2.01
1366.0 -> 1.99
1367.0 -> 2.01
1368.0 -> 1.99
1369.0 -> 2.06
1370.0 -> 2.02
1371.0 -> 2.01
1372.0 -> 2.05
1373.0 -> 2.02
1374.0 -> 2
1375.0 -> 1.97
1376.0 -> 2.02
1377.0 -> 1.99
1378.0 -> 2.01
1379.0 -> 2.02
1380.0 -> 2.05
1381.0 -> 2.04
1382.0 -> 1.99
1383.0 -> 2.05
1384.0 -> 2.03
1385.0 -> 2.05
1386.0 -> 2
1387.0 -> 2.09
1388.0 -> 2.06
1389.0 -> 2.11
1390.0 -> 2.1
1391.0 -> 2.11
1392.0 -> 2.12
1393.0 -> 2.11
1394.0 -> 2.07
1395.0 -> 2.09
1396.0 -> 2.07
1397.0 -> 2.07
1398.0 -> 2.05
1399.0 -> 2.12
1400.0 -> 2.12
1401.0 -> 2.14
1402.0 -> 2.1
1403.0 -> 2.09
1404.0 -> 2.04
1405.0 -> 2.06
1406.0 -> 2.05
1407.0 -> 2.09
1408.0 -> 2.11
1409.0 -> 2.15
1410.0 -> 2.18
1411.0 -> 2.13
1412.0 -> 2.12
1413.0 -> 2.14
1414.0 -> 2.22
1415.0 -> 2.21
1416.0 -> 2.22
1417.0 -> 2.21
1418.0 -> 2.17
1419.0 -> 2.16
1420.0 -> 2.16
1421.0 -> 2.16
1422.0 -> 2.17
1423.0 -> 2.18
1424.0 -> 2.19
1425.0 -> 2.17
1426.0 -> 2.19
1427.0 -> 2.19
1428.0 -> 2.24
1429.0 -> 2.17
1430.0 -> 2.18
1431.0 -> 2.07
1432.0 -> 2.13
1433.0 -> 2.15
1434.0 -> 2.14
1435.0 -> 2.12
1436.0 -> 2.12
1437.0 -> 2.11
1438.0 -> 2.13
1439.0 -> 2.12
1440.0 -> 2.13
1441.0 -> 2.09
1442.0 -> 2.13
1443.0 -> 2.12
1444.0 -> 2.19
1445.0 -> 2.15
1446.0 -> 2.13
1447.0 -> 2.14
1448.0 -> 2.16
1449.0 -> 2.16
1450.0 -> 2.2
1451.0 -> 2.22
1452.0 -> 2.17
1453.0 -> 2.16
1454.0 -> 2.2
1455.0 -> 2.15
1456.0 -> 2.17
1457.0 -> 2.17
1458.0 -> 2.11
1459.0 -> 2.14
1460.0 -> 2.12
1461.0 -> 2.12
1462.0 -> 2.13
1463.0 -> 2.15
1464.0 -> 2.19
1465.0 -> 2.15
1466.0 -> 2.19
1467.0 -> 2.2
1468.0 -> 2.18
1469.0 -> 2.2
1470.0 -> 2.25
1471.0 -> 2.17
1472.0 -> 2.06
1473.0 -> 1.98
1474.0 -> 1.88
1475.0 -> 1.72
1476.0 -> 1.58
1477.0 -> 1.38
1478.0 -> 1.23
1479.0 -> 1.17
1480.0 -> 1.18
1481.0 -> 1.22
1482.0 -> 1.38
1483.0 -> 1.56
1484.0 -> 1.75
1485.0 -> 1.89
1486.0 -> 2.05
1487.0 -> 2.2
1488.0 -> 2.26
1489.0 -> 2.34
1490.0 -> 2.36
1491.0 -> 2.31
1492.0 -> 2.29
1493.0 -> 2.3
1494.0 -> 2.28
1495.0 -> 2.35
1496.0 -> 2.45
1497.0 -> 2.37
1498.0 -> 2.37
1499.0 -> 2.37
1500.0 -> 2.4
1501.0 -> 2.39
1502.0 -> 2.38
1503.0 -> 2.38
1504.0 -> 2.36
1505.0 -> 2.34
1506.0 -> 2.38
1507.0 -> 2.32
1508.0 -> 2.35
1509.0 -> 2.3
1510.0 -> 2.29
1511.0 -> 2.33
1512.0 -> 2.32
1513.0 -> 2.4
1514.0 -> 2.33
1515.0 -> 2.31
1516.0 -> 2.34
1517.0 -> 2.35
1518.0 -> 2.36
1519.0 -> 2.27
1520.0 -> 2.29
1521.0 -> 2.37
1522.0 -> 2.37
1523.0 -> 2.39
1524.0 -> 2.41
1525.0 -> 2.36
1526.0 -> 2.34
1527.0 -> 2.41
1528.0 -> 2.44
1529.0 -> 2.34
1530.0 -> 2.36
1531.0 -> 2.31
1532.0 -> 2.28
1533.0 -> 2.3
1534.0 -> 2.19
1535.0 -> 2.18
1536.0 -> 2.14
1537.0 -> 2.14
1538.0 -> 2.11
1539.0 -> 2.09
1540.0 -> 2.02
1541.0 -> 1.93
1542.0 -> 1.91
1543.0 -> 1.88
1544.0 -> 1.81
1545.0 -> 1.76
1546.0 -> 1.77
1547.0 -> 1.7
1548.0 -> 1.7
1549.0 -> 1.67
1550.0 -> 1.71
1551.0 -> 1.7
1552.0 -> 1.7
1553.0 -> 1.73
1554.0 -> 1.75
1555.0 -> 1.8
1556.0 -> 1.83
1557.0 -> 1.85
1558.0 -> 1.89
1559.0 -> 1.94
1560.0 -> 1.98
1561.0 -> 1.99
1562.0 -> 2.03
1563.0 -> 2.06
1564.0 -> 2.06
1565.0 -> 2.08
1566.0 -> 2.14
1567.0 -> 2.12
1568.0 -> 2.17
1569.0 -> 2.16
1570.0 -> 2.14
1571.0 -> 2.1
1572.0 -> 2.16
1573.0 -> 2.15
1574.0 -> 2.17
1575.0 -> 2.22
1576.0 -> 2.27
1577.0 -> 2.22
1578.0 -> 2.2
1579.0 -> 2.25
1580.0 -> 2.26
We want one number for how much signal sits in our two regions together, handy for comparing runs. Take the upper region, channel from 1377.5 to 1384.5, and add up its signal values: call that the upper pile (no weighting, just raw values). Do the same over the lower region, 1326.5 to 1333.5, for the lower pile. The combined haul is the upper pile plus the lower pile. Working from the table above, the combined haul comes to 28.1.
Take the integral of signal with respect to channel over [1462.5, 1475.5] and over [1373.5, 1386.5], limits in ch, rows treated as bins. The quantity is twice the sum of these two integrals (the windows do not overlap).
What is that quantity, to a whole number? 107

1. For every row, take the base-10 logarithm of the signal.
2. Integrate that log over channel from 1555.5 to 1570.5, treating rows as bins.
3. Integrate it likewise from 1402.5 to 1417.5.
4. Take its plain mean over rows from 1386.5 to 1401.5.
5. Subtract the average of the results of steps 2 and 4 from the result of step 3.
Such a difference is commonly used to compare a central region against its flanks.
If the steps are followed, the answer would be 2.5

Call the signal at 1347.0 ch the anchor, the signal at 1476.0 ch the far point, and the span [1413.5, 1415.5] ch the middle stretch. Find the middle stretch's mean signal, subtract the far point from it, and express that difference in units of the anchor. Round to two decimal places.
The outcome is 0.33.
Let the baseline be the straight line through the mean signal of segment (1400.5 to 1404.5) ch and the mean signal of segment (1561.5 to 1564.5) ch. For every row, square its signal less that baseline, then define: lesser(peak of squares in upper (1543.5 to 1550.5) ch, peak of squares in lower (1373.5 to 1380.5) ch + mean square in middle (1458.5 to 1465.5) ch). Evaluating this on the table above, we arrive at 0.022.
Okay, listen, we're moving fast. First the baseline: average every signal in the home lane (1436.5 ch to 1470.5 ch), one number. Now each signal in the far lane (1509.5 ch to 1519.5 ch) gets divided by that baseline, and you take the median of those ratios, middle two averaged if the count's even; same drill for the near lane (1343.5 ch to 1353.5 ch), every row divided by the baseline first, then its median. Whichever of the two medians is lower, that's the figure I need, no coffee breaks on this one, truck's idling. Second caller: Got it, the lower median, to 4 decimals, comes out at 0.8902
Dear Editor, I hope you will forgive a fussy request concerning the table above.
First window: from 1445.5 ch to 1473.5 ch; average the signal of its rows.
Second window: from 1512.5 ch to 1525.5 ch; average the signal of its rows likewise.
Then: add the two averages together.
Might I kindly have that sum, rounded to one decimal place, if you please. 4.5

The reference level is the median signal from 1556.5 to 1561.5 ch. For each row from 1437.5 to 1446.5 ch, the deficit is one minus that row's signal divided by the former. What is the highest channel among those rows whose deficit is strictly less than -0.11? 1444.0 ch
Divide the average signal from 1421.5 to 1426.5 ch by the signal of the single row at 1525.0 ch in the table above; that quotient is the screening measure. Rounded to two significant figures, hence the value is 0.92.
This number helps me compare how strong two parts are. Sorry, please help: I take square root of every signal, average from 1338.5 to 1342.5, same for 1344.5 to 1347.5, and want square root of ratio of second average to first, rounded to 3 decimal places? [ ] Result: 0.999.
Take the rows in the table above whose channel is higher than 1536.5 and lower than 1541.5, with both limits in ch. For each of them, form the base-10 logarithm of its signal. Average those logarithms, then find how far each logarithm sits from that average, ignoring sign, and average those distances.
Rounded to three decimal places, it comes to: 0.014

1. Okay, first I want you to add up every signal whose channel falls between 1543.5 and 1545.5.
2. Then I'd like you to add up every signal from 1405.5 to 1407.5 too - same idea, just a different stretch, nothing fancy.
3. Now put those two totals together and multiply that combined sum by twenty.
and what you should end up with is 154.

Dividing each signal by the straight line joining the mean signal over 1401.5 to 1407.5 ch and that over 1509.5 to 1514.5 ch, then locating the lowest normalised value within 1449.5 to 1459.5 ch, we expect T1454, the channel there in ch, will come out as 1458.0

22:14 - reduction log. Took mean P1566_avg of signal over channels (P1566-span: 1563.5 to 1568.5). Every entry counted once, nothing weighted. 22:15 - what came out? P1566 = 2.11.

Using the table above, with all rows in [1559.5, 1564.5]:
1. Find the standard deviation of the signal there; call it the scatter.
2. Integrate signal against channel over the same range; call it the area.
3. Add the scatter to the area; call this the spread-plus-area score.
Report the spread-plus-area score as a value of 10.2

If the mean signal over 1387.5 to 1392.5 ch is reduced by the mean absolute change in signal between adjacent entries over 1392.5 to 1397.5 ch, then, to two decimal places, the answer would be 2.08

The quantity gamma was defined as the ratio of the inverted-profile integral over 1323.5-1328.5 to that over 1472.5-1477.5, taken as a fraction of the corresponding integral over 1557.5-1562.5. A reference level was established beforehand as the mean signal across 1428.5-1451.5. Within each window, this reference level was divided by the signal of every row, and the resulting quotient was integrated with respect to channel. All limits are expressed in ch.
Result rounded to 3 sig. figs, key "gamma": 0.151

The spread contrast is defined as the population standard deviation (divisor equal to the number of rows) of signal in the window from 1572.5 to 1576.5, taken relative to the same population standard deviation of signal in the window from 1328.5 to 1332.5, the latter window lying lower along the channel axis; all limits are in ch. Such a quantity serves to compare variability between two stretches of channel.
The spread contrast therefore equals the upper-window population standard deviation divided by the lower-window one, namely 1.68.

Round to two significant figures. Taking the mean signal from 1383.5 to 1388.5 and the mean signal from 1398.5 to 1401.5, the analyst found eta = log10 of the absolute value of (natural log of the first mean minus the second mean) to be 0.15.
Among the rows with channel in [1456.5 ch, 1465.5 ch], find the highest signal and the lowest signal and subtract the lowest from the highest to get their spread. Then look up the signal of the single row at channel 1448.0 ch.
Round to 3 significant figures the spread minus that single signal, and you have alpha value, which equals -2.08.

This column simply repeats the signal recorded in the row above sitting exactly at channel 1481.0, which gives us 1.22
